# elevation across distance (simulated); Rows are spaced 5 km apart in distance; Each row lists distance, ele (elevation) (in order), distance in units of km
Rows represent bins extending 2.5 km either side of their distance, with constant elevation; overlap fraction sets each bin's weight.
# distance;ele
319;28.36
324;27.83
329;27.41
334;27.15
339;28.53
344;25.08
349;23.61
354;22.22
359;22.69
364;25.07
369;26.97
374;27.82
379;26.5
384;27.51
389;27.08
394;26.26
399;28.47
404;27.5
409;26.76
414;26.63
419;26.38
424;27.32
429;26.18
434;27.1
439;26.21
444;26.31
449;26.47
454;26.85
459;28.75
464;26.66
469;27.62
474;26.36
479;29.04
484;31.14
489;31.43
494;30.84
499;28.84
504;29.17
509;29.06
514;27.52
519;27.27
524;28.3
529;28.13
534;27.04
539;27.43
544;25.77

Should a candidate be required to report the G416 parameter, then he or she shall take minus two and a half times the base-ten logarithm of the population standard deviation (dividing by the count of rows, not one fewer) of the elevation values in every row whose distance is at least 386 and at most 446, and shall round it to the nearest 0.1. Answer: 0.5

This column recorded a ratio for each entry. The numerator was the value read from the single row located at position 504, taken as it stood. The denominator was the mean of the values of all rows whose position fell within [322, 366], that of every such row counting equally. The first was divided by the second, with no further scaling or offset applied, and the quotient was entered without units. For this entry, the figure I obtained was 1.14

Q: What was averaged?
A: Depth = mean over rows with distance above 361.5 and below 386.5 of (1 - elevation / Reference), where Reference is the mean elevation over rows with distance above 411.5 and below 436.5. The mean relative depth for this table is -0.002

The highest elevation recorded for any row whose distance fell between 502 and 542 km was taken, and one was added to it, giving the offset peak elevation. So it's 30.2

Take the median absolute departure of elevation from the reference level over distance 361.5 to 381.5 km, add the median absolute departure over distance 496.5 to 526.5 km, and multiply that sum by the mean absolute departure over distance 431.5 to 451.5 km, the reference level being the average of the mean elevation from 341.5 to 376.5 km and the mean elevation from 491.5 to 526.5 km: 1.0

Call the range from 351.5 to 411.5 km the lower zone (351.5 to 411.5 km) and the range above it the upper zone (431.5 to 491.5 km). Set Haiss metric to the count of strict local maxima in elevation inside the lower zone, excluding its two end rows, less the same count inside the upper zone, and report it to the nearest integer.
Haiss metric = 1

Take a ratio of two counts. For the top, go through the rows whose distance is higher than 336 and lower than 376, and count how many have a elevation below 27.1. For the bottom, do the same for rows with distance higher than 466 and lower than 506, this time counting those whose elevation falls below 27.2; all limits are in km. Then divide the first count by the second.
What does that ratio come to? 6.0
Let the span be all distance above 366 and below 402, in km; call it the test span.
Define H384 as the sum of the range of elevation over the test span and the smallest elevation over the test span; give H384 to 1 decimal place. 28.5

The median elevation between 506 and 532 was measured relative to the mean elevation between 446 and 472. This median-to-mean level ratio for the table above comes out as 1.03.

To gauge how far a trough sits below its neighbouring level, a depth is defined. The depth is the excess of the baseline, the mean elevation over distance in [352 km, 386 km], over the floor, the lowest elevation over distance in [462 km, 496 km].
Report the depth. -0.8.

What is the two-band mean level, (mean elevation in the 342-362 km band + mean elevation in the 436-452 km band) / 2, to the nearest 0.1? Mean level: 24.9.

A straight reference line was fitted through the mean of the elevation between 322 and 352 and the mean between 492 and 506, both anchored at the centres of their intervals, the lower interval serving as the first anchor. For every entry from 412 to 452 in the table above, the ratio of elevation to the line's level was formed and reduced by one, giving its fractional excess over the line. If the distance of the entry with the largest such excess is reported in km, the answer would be 424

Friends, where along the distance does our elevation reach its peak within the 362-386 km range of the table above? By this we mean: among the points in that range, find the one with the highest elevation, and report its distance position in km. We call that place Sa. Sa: 374 km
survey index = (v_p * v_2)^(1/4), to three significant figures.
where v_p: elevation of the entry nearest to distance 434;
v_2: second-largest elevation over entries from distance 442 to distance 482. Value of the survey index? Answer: 5.28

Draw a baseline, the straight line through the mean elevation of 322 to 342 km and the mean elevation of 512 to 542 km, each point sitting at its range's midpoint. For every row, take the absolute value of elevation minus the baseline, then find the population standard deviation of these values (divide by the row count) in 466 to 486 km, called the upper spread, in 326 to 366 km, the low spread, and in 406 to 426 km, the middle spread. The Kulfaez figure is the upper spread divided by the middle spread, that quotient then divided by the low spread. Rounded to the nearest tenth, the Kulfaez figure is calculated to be 1.9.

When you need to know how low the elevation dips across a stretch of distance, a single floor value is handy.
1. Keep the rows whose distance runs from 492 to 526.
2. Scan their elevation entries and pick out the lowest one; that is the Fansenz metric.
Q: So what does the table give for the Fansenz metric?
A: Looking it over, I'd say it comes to 27.27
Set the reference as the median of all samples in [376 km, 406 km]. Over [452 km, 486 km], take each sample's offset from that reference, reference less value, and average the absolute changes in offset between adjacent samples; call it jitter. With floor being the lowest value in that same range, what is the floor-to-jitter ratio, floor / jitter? 14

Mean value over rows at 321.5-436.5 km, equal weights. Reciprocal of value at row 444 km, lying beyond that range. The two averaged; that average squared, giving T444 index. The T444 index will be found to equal 175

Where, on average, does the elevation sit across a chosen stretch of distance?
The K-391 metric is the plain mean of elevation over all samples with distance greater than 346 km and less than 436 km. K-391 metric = 26.2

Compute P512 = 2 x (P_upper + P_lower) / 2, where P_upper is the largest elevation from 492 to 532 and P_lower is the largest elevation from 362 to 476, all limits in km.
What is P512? 59.6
